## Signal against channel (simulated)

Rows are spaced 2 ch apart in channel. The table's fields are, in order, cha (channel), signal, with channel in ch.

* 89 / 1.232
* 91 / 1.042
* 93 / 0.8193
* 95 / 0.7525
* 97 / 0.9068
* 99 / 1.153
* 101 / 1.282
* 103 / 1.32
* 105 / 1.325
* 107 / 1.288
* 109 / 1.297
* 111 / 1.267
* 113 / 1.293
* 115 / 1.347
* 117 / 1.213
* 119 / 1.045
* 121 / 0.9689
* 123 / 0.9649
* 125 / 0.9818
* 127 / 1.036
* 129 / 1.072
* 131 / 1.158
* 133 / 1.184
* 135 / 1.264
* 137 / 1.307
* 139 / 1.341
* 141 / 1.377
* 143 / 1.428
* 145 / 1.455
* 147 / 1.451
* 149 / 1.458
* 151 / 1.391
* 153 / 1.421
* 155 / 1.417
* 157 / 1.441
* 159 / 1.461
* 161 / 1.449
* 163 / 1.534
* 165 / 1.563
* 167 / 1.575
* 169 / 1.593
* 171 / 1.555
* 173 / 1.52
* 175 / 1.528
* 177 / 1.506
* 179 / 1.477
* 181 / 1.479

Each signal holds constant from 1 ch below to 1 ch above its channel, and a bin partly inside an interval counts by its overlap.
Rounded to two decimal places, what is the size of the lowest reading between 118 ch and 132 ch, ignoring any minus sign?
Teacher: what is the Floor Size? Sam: 0.96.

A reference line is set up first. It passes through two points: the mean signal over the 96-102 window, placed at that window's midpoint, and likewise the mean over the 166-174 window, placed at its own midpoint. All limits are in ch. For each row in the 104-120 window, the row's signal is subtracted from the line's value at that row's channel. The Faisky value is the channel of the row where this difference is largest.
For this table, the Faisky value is 119 ch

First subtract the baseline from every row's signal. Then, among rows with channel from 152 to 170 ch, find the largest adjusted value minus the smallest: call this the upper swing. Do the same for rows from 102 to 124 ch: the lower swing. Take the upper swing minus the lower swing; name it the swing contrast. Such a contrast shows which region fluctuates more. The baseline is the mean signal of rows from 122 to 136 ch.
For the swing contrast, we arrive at -0.21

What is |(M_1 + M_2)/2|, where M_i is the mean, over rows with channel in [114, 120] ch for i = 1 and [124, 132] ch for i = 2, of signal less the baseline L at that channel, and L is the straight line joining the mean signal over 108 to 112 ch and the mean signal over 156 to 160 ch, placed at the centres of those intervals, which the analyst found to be 0.19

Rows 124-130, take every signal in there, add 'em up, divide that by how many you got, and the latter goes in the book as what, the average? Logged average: 1.03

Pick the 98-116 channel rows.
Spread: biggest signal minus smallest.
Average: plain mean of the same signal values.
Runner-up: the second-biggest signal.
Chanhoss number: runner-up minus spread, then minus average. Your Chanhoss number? -0.155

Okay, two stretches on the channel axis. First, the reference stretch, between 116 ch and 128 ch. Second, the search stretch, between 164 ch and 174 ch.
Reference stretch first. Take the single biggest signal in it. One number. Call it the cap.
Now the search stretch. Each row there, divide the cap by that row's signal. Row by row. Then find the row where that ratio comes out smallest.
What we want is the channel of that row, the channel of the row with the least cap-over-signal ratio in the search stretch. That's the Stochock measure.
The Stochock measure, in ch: 169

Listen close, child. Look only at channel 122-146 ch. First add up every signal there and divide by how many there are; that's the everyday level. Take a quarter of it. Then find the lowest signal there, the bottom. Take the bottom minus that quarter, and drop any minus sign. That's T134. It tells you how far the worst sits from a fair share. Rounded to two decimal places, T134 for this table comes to 0.66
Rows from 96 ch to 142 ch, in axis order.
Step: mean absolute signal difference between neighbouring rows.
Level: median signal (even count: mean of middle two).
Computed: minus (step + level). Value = -1.33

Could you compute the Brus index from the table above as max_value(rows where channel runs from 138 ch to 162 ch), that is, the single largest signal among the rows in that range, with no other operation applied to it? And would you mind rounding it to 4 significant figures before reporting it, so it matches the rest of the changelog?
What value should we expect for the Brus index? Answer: 1.461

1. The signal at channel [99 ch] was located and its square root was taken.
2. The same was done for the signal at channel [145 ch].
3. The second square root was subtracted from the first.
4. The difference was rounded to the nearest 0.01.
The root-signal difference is -0.13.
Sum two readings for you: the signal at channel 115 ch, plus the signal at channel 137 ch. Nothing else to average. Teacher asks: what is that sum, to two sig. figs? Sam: 2.7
